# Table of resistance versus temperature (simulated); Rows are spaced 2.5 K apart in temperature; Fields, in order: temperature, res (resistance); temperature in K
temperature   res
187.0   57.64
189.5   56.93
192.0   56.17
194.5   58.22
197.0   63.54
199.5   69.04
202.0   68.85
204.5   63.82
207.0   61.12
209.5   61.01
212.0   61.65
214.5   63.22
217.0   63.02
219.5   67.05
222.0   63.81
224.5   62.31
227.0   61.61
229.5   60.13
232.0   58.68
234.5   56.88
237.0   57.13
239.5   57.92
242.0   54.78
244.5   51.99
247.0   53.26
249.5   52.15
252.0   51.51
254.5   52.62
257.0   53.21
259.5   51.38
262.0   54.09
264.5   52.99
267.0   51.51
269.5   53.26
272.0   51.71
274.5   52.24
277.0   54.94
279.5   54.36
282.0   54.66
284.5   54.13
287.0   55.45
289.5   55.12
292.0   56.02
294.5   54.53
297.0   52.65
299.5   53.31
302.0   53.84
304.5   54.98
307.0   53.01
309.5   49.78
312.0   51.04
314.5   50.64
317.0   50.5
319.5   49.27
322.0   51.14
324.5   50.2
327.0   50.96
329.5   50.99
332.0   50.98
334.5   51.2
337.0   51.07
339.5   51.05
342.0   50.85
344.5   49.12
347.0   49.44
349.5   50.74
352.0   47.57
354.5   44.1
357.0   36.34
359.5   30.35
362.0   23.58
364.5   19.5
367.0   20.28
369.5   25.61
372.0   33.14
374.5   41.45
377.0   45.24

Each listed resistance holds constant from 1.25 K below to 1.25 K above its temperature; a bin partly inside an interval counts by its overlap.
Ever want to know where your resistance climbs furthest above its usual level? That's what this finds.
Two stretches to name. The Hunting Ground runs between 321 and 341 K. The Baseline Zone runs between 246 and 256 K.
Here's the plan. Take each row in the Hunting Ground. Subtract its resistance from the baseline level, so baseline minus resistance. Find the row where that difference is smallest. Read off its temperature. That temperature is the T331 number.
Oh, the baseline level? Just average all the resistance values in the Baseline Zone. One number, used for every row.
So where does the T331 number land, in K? 334.5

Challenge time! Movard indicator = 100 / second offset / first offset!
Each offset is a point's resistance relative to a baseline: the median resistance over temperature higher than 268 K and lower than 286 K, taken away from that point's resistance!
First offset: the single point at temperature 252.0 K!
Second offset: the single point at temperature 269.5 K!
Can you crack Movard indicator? 44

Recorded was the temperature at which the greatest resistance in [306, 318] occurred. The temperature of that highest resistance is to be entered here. 307.0 K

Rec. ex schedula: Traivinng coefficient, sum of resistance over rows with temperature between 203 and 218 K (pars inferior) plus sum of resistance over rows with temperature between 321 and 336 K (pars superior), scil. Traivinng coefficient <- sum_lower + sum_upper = 679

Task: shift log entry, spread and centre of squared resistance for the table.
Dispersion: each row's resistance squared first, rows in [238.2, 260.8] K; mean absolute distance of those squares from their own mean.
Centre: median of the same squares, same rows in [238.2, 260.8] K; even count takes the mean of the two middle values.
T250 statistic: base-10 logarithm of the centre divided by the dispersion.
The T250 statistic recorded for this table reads 1.3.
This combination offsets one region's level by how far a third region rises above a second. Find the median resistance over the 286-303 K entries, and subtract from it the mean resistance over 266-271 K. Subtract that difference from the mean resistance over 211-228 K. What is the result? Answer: 61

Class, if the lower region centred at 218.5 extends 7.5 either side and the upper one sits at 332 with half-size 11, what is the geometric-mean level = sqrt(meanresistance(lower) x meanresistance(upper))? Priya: 57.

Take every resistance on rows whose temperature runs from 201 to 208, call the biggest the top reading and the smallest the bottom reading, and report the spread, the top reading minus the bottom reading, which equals 7.7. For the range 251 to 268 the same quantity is 2.7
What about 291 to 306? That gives 3.4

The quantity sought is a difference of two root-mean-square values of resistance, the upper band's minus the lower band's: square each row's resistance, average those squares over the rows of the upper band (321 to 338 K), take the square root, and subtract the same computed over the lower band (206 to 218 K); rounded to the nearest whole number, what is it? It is -11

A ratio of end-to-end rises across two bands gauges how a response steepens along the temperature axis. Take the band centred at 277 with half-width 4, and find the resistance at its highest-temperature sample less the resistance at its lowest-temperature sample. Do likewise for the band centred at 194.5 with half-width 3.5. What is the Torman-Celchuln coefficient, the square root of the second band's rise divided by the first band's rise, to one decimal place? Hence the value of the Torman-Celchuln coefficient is 1.9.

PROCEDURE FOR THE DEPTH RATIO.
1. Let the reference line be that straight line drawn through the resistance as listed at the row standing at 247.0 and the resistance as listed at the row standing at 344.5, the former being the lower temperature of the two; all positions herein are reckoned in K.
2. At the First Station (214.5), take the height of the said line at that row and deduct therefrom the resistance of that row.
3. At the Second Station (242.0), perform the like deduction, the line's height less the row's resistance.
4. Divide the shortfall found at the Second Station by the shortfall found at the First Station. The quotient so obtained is 0.2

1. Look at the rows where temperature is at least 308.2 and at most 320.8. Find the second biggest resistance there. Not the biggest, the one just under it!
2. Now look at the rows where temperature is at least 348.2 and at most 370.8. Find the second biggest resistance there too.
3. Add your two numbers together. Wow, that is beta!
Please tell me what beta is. 98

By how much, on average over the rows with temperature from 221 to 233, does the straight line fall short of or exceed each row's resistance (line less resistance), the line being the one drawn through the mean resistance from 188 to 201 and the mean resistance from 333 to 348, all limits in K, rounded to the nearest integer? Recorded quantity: -3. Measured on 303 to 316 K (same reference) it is 1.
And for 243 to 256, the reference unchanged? 5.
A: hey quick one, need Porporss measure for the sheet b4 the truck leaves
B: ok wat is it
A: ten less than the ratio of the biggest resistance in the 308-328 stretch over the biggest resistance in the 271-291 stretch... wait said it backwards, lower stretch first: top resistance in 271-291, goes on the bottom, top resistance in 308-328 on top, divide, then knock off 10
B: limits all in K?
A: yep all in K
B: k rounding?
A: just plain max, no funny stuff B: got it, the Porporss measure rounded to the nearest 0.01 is -9.08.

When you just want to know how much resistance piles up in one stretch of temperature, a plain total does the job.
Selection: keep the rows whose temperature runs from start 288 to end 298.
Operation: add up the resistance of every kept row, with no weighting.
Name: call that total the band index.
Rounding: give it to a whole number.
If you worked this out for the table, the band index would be 218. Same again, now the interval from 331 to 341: 204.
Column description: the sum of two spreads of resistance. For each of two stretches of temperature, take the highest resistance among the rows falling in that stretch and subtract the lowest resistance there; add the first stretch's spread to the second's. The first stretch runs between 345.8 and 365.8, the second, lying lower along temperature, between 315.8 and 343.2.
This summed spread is 33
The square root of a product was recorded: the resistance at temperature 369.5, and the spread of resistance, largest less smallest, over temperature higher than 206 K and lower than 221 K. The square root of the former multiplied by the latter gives 12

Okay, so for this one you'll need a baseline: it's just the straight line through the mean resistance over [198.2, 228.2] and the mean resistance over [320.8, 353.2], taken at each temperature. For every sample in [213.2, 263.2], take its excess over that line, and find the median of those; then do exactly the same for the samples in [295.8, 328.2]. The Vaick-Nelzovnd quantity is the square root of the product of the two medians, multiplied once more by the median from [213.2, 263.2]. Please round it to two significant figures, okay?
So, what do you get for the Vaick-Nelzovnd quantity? -11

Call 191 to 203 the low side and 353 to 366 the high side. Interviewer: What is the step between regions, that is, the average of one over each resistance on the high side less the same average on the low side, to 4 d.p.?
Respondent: 0.0194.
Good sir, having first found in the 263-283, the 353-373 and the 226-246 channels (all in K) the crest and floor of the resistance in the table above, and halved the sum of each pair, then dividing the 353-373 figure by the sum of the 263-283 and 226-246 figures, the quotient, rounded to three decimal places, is 0.289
